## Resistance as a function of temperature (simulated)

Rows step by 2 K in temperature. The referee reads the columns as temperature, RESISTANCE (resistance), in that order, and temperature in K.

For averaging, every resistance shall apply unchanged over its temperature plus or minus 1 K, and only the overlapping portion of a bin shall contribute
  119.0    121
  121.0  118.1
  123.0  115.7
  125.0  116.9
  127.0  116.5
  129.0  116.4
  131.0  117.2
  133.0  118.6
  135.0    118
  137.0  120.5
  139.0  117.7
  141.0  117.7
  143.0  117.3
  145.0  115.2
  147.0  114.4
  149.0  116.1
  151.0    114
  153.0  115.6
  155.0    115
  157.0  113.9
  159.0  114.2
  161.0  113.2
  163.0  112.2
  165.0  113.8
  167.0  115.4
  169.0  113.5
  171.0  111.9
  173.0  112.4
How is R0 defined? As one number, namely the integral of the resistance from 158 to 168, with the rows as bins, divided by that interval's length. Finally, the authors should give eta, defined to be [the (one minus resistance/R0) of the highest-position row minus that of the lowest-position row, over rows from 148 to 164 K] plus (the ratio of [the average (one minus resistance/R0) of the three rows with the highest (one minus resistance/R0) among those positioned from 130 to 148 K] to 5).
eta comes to 0.031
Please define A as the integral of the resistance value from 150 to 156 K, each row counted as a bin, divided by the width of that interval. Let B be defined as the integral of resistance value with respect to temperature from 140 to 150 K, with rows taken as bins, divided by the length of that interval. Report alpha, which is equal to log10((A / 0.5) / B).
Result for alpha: 0.296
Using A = 115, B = 116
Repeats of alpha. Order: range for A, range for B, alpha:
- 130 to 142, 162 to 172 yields 0.319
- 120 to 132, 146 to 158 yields 0.308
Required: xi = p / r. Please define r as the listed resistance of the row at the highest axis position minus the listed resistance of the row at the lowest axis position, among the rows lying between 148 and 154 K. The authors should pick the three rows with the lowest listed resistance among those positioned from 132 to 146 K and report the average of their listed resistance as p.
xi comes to -233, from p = 117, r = -0.5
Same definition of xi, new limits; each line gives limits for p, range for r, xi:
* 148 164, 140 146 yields -45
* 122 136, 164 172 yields -61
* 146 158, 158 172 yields -50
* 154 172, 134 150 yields -59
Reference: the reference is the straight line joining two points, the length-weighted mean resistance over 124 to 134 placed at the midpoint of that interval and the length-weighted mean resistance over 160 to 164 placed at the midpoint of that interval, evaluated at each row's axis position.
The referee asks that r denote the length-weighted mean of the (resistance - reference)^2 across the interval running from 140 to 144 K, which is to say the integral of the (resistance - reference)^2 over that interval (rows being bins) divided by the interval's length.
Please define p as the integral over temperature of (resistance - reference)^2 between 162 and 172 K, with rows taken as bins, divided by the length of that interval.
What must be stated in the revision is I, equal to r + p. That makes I 7.9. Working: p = 3.4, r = 4.5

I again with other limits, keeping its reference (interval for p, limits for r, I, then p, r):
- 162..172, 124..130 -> 4.0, 3.4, 0.6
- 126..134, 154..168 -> 3.8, 1.4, 2.5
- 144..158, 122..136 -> 3.1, 1.1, 2.0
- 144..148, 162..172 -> 3.5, 0.1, 3.4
